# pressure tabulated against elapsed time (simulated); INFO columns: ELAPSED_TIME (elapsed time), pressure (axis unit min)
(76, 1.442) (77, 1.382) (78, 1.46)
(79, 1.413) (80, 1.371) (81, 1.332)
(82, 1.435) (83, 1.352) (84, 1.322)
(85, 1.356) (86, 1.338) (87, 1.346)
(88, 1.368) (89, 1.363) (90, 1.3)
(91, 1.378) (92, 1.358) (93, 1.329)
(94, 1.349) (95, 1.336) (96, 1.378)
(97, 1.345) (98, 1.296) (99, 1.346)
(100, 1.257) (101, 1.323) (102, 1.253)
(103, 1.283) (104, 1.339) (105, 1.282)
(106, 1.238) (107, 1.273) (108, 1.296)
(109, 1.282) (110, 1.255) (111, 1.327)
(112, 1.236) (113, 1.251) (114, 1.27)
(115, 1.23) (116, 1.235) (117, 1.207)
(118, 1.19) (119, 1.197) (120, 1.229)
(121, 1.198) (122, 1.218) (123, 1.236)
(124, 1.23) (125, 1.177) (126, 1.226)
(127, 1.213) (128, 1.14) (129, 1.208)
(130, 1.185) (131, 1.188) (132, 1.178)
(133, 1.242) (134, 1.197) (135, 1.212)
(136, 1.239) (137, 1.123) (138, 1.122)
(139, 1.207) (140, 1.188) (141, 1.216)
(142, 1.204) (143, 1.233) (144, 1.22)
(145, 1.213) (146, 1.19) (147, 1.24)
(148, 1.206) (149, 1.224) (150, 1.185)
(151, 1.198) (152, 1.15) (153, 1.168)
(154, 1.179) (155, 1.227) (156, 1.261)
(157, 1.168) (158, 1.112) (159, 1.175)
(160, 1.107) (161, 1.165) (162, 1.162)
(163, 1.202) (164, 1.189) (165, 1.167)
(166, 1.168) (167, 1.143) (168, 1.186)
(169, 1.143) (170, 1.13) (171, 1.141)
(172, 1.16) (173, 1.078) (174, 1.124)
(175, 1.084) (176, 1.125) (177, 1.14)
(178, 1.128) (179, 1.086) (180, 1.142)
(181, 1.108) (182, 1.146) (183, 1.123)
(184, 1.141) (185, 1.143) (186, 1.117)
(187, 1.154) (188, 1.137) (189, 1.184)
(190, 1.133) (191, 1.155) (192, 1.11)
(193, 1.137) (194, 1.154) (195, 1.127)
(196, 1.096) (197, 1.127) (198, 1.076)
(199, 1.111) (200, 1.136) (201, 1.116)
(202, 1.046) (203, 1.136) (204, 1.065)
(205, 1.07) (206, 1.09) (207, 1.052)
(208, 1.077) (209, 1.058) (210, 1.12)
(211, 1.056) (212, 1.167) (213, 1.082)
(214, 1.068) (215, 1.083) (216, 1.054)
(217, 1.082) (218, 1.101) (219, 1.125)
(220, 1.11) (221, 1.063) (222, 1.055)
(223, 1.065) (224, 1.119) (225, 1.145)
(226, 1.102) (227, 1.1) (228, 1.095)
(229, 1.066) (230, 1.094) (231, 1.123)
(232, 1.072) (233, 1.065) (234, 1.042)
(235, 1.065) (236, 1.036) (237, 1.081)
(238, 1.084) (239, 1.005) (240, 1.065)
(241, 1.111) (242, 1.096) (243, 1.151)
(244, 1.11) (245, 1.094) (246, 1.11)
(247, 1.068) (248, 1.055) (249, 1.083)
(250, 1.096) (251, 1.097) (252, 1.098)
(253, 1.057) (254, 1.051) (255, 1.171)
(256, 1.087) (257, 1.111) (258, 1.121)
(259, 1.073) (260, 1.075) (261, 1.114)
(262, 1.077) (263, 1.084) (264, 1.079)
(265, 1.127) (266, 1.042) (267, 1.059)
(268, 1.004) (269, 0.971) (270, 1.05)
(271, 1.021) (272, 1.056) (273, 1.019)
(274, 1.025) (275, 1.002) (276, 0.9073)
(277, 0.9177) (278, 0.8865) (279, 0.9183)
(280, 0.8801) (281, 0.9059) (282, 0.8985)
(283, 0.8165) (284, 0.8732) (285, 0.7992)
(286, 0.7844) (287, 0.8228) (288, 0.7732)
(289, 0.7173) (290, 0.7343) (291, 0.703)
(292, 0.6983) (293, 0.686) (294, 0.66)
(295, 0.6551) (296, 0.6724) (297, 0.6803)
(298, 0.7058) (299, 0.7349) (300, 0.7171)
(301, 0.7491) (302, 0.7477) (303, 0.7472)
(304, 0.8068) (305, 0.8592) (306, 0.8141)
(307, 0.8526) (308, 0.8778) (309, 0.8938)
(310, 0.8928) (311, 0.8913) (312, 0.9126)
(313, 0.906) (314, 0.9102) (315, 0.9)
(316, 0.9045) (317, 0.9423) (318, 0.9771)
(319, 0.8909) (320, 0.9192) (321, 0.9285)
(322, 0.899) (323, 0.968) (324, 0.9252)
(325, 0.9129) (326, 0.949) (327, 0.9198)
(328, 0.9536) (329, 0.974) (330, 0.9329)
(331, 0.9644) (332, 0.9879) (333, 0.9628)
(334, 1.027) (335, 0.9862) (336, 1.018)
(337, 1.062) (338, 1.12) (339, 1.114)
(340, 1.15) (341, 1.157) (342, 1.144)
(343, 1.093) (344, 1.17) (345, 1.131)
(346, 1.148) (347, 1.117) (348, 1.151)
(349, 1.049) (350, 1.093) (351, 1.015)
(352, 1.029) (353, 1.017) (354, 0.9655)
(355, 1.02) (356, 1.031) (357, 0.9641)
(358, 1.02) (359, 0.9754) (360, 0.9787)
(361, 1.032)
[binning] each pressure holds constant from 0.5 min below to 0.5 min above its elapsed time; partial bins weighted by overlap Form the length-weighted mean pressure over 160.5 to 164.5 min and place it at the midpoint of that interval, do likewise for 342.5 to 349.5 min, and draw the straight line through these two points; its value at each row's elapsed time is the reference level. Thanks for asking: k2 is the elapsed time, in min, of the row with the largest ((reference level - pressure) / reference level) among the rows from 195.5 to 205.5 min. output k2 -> 202 min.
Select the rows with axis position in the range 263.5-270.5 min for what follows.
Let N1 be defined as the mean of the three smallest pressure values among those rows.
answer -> 1.01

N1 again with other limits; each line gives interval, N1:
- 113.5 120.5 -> 1.20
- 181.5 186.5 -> 1.13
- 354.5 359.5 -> 0.99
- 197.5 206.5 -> 1.06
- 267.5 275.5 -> 0.99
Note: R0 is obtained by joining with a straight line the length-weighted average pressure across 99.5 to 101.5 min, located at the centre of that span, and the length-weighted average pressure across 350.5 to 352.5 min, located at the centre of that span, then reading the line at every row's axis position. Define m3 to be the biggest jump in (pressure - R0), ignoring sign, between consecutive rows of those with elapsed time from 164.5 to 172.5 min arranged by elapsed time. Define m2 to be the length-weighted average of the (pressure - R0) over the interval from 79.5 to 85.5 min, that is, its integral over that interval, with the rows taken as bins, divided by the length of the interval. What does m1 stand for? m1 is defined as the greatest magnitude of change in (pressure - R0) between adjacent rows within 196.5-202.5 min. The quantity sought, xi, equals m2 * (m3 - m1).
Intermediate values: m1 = 0.07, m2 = 0.052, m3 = 0.04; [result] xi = -0.0013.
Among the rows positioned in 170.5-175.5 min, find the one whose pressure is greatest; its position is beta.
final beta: 172 min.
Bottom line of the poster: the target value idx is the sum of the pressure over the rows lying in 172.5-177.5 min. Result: 5.6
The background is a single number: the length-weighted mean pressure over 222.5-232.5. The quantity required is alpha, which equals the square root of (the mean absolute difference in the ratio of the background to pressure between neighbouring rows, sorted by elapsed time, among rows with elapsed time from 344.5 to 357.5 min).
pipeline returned 0.207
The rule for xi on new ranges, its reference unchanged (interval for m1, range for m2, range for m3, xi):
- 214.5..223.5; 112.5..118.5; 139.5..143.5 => 0.0007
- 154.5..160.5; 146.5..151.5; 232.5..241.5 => 0.0004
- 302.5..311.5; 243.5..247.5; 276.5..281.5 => 0.0009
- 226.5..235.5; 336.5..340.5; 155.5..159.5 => 0.0032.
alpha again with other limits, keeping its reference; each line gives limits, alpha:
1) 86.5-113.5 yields 0.166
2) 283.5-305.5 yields 0.229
